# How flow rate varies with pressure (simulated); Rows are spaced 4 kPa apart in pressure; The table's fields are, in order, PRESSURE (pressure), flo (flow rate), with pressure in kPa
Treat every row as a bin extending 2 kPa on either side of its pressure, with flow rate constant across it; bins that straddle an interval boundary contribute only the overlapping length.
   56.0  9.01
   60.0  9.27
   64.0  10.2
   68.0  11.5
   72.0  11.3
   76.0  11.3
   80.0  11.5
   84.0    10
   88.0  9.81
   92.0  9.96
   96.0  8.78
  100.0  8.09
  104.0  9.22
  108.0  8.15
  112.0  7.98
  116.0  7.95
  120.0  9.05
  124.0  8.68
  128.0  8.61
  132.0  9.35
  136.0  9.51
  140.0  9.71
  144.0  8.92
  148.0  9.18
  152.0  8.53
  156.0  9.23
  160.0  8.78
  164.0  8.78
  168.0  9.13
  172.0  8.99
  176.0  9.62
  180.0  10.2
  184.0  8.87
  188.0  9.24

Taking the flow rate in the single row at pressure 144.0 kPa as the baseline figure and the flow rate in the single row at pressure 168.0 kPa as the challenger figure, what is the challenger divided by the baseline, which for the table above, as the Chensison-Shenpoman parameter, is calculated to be 1.02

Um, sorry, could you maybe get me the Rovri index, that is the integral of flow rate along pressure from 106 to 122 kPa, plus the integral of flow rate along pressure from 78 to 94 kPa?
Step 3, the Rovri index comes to 298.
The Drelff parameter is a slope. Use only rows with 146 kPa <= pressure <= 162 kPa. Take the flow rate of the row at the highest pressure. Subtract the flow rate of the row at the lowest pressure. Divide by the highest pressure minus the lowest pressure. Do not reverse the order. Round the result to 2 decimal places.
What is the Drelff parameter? -0.03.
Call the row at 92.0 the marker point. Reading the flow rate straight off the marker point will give 9.96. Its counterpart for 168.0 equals 9.13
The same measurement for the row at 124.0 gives 8.68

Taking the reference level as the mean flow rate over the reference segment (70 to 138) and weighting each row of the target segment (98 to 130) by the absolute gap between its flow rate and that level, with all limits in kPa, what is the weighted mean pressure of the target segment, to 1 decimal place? 113.0 kPa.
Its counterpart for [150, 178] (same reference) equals 161.8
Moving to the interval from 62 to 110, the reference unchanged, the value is 81.7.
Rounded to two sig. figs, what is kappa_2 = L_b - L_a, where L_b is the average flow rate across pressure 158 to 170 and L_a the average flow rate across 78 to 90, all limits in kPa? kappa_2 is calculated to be -1.5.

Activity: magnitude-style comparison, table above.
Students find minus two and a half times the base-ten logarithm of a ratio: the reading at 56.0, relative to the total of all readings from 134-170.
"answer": 2.39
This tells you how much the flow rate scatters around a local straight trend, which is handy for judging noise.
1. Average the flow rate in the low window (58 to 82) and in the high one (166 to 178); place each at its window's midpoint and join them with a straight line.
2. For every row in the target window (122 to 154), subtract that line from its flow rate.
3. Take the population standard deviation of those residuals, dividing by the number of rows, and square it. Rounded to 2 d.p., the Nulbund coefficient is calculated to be 0.20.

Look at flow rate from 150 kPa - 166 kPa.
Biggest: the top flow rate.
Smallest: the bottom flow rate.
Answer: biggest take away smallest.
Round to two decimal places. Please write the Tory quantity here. 0.70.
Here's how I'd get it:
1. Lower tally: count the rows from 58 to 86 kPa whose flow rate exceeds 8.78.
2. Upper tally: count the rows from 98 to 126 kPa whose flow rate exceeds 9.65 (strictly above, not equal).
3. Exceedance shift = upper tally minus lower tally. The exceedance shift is -7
